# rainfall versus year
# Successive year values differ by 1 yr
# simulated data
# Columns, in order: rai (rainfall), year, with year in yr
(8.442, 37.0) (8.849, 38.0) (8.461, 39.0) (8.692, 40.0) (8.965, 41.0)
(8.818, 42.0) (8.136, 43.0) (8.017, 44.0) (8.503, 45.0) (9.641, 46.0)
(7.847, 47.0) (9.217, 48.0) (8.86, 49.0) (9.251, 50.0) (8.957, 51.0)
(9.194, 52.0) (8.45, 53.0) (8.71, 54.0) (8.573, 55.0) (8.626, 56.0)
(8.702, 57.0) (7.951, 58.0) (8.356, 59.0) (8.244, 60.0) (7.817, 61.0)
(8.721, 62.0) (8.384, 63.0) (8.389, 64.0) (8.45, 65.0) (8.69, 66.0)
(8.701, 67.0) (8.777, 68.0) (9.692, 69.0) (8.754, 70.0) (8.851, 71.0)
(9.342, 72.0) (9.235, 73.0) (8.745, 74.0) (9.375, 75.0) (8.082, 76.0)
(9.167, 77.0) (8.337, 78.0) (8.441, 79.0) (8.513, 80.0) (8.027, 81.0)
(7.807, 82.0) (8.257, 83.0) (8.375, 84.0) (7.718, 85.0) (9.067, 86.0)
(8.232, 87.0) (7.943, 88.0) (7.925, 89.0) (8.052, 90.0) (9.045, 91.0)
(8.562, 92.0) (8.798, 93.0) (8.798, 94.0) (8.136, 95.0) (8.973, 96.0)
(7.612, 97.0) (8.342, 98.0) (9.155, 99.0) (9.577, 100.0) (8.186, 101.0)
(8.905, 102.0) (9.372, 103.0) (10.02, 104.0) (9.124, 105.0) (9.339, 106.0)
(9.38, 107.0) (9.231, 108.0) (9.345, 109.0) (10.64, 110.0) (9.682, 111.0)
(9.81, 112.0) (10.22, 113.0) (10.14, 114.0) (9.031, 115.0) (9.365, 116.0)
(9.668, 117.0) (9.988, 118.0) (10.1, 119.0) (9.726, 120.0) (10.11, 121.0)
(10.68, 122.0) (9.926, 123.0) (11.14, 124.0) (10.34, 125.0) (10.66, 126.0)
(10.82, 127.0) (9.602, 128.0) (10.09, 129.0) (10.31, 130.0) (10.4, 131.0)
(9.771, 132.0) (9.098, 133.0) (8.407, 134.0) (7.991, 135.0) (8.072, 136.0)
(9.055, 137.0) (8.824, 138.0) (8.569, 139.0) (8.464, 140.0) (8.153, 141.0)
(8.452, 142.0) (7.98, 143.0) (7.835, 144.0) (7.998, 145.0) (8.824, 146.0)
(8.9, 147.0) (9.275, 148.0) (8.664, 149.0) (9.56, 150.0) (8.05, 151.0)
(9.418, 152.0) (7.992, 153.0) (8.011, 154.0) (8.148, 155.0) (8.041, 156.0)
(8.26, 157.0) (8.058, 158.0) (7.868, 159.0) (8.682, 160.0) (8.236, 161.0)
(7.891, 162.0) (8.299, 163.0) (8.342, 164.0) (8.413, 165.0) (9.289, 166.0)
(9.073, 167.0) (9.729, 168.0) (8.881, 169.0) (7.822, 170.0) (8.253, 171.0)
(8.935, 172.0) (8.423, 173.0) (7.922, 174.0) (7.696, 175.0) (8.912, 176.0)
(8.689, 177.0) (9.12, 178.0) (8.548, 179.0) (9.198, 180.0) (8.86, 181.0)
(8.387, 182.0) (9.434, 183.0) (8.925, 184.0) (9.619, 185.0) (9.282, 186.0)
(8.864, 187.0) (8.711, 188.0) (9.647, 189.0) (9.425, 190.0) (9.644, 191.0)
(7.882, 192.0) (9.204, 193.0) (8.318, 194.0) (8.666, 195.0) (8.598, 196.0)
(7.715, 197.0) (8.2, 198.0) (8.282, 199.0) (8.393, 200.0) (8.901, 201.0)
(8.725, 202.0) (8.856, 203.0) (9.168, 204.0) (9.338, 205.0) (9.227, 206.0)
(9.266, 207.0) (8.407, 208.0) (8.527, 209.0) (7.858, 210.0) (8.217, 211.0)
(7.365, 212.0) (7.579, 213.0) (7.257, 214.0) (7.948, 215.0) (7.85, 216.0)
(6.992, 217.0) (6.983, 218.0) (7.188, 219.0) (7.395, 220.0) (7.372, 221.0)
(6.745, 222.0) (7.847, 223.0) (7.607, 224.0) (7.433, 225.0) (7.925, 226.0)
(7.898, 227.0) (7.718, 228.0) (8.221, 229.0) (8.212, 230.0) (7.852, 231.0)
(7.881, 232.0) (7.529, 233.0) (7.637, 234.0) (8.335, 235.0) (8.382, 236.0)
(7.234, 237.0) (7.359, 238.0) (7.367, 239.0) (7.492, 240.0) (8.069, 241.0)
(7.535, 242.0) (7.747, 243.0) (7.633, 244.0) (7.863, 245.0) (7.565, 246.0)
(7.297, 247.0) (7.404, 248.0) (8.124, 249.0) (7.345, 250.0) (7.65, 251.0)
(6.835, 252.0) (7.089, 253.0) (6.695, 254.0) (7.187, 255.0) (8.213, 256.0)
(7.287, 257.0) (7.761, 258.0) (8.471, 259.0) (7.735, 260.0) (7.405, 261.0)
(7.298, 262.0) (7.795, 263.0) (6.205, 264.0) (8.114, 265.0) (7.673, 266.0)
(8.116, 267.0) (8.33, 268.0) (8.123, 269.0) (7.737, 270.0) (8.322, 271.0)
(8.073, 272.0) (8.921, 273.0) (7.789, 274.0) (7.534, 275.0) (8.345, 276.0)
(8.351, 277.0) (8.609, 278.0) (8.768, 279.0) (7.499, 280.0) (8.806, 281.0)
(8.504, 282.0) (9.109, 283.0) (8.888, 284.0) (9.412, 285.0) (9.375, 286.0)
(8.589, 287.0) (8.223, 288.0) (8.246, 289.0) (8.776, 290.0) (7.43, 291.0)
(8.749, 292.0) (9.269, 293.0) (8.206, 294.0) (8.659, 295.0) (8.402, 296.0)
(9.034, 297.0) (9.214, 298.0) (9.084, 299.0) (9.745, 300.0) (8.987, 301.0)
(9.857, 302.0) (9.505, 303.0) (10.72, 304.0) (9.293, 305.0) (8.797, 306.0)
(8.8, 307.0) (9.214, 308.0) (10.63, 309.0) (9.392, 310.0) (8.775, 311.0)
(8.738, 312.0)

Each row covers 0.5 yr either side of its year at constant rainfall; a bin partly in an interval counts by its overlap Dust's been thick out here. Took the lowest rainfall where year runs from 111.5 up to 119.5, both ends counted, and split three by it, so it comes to 0.33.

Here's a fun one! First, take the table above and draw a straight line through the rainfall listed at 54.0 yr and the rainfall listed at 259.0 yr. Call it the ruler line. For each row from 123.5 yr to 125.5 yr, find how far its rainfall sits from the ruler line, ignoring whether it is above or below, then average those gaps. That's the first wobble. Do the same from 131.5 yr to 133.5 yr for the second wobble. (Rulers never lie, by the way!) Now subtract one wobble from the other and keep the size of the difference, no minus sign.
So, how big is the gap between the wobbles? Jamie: 1.30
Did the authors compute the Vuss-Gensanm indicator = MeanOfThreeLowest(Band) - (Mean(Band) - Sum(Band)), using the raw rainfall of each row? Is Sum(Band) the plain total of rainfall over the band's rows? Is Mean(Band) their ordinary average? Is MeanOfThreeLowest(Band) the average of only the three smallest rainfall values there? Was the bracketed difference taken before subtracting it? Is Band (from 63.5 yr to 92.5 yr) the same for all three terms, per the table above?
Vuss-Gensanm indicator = 248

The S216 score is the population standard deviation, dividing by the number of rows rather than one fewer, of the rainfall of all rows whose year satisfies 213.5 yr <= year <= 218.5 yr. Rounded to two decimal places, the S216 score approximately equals 0.42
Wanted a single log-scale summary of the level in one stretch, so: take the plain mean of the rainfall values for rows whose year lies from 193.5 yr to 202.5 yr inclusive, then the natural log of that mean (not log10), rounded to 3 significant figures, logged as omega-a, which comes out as 2.13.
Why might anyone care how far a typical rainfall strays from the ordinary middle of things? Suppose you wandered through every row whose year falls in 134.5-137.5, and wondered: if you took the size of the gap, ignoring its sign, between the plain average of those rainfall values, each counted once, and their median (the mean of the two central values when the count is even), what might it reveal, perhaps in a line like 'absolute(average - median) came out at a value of 0.30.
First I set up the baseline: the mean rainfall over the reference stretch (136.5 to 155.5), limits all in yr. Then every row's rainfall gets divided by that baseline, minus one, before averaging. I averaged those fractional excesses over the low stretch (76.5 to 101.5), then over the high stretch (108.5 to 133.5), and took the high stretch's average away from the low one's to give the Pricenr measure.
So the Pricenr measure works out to -0.19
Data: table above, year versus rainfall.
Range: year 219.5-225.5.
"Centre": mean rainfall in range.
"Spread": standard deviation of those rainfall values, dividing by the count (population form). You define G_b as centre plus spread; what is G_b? 7.7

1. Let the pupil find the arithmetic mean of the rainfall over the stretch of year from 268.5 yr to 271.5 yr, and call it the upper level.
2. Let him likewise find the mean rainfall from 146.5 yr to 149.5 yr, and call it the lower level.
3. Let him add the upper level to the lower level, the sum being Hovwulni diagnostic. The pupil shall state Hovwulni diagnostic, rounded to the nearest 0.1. 17.0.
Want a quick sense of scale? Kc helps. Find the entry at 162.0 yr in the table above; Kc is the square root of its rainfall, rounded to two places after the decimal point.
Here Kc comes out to 2.81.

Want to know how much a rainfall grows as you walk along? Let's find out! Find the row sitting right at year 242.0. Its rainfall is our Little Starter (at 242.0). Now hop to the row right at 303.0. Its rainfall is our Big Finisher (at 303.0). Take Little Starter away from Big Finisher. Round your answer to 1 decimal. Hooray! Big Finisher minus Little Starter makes 2.0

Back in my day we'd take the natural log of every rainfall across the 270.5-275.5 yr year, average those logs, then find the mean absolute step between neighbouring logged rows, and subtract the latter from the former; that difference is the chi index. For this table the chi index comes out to 2.02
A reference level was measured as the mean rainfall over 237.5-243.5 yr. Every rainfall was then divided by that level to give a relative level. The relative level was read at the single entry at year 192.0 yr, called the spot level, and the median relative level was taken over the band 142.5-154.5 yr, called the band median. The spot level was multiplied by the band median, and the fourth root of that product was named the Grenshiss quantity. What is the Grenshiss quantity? 1.03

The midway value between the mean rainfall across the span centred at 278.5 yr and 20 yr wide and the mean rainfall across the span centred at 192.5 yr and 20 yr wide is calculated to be 8.64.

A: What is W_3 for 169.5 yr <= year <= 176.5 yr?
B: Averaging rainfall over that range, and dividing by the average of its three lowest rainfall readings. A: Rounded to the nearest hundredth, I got 1.06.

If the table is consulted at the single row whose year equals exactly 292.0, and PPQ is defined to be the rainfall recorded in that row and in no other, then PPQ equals 8.749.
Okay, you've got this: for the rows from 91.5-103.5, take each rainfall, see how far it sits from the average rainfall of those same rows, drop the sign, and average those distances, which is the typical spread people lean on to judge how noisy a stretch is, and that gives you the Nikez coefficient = 0.44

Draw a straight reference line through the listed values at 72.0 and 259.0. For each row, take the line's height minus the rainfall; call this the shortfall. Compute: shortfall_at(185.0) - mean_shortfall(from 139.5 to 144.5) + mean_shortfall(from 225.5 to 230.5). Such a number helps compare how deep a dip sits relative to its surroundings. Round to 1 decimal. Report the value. -1.0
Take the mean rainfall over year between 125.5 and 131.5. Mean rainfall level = 10.3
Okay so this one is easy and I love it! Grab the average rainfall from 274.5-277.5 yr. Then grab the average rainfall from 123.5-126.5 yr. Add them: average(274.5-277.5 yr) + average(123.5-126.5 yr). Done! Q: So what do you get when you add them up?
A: 18.8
